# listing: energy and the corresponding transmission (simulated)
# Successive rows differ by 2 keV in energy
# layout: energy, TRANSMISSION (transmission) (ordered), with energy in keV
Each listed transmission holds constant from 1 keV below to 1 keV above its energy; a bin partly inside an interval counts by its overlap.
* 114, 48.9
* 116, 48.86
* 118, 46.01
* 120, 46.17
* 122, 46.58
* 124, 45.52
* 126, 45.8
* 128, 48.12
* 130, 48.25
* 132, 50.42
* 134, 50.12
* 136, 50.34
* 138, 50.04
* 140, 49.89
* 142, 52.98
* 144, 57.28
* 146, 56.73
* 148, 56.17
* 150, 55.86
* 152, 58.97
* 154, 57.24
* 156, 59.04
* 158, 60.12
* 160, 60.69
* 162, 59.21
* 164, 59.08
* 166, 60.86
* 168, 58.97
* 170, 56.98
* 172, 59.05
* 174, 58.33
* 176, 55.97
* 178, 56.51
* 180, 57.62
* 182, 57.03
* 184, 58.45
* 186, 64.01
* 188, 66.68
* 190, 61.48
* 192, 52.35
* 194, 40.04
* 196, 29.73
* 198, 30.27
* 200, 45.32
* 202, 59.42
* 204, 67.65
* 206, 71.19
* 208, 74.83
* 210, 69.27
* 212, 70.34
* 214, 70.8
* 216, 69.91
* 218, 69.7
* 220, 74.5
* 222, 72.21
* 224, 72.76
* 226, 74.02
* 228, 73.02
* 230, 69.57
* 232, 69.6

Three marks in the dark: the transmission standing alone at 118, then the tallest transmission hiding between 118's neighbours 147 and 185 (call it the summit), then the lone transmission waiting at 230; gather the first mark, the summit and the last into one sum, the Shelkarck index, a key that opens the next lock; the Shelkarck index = 176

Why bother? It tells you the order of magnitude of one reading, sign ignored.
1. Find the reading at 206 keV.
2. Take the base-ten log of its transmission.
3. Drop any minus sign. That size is 1.85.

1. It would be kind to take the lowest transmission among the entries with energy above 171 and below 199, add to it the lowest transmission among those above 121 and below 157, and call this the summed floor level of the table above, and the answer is 75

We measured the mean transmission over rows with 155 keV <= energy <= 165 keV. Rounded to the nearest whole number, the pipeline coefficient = 60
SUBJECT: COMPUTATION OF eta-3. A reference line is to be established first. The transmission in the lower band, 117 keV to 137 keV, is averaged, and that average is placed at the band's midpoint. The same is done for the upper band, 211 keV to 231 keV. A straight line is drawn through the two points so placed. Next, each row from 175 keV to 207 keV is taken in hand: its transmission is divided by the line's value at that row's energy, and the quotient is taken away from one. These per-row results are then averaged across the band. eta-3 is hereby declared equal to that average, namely 0.15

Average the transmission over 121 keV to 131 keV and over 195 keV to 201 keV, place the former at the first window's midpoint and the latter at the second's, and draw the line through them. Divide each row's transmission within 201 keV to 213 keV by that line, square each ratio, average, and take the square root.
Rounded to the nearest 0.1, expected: 2.1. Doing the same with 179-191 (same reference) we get 1.6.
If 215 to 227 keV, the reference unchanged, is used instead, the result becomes 2.3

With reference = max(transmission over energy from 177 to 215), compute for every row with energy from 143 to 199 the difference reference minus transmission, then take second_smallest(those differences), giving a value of 11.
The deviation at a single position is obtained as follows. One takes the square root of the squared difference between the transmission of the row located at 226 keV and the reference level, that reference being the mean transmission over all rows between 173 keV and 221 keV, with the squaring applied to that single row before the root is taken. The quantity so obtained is 14.4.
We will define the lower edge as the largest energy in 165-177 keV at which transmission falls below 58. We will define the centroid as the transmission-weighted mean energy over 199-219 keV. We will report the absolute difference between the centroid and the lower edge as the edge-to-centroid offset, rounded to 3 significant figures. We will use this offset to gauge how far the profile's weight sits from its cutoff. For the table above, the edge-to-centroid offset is 33.4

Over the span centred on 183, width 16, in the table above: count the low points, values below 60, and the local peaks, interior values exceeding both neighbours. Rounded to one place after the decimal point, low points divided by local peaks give 2.5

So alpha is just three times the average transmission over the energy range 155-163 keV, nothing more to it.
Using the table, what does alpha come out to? 179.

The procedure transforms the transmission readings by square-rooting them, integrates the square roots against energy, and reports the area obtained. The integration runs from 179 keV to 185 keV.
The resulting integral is 46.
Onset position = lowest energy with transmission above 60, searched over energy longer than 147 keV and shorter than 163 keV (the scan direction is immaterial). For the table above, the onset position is 158 keV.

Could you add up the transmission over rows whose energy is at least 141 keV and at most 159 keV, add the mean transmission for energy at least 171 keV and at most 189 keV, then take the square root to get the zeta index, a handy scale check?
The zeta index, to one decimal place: 24.0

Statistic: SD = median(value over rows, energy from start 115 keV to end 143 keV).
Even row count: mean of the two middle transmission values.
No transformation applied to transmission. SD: 49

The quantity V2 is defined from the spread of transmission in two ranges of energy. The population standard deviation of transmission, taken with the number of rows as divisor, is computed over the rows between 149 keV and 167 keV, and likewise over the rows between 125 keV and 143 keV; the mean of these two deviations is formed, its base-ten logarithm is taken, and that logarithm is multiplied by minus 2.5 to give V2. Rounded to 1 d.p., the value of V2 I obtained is -0.6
